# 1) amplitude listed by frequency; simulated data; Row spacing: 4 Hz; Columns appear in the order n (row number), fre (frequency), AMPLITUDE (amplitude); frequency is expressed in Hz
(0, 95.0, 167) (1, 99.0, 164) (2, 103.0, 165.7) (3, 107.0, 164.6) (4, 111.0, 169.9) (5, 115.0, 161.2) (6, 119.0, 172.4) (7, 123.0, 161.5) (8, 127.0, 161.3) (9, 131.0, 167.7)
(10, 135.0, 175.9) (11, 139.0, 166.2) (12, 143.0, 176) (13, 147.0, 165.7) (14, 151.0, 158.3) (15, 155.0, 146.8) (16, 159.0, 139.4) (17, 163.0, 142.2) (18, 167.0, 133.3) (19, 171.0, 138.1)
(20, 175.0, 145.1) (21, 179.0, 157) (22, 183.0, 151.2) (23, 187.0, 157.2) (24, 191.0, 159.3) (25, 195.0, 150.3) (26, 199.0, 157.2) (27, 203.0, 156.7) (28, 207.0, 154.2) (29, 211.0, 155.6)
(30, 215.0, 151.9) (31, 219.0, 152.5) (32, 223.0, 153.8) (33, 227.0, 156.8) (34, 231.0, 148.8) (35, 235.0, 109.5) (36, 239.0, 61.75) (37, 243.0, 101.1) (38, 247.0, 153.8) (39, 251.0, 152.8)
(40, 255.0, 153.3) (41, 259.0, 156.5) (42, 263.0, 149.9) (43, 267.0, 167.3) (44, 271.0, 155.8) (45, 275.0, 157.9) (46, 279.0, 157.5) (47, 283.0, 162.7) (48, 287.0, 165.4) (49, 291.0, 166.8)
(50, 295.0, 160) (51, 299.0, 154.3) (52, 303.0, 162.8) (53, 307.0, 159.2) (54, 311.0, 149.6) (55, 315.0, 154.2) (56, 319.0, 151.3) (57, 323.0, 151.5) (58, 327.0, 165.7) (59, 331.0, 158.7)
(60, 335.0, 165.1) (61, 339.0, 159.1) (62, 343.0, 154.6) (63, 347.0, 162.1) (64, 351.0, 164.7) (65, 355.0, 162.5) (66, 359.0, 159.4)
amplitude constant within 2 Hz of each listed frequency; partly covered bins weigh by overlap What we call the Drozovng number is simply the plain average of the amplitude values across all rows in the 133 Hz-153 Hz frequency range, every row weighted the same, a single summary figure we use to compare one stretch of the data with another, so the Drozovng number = 168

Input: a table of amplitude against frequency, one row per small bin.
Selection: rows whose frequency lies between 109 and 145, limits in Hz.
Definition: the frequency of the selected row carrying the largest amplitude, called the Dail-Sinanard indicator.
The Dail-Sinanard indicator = 143.0 Hz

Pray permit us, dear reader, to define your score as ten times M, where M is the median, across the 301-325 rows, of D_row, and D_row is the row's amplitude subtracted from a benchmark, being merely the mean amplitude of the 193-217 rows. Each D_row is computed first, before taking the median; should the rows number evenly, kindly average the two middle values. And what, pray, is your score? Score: 15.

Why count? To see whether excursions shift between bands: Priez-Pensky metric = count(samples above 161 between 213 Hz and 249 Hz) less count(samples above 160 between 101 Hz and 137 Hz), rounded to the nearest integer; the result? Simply -9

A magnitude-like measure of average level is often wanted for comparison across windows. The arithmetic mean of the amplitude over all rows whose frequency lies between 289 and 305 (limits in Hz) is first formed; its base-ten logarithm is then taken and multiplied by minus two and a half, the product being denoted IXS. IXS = -5.52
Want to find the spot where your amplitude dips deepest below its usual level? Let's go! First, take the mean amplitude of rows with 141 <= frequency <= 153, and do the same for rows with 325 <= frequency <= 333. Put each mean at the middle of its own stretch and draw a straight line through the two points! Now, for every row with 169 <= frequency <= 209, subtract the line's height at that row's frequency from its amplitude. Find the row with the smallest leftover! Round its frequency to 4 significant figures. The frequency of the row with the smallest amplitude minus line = 171.0 Hz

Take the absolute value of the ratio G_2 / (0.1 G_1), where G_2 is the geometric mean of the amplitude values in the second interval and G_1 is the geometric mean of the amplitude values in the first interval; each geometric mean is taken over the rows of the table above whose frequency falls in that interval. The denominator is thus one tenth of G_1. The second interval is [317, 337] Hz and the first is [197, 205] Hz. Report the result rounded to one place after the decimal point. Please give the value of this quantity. 10.1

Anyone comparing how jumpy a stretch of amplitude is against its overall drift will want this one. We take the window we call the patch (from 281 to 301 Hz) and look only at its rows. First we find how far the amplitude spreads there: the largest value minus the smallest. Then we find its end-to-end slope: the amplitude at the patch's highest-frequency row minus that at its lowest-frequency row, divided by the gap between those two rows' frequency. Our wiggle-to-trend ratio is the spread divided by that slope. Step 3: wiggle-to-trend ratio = -24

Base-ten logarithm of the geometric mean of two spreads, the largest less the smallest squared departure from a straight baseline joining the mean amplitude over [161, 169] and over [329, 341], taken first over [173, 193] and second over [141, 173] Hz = 2.85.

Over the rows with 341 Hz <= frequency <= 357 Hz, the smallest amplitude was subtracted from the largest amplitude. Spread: 10.1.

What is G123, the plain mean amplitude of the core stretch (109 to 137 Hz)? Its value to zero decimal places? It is 167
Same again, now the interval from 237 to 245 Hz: 81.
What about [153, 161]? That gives 143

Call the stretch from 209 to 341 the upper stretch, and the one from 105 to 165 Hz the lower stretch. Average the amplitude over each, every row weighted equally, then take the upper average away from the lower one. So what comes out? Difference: 11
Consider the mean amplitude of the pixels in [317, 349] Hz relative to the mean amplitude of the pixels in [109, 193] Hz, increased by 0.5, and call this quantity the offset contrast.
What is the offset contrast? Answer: 1.51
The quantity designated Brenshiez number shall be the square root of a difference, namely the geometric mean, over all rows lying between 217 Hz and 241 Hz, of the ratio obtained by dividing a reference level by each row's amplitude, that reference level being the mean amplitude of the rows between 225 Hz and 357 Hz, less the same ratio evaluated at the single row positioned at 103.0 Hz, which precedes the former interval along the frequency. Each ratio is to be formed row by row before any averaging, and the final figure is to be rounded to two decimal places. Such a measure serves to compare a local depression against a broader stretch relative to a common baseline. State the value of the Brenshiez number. 0.55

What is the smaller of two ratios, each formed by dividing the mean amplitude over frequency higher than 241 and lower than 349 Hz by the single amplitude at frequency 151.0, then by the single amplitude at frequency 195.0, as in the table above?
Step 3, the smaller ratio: 0.98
